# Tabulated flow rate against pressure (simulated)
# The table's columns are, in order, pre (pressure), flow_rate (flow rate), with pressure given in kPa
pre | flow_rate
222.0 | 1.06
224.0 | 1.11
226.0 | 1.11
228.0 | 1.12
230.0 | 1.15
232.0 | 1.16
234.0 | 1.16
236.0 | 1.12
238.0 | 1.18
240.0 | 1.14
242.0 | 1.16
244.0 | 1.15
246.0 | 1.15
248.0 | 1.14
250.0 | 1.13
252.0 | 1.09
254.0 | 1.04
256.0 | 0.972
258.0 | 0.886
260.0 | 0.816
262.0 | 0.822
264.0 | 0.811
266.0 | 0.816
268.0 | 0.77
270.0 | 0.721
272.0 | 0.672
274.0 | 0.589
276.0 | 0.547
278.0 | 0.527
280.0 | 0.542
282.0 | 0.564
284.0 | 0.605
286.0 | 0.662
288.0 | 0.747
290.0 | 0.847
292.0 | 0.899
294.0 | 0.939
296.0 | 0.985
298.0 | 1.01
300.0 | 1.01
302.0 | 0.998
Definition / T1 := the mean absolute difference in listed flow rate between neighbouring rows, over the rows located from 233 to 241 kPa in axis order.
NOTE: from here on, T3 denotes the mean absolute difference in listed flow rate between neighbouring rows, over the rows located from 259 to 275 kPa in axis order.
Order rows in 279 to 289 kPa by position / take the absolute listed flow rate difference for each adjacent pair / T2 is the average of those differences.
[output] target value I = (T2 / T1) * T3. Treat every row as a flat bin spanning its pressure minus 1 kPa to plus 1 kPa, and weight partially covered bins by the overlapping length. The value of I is 0.039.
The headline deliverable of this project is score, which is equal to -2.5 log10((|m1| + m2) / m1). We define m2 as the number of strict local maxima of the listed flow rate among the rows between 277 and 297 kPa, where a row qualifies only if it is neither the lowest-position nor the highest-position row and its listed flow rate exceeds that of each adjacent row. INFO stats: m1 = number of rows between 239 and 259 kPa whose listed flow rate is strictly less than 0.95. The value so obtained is 0.00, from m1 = 1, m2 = 0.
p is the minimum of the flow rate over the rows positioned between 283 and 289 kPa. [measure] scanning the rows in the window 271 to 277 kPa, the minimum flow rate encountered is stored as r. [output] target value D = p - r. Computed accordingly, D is 0.06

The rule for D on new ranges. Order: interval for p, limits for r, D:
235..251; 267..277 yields 0.57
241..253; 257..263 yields 0.27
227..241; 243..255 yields 0.08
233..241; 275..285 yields 0.59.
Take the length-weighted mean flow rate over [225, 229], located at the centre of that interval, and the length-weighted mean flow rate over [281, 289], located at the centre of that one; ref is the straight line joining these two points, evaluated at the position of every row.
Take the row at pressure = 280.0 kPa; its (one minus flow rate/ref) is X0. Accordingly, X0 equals 0.21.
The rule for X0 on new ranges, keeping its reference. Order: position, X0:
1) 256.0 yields -0.10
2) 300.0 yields -0.93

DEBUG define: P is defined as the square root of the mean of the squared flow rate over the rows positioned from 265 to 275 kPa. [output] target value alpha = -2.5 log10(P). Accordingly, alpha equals 0.36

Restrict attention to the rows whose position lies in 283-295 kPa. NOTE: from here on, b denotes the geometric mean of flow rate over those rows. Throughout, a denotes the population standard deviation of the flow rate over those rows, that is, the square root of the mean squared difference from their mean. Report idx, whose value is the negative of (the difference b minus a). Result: -0.65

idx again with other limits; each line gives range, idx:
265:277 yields -0.58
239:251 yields -1.14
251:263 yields -0.83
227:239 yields -1.13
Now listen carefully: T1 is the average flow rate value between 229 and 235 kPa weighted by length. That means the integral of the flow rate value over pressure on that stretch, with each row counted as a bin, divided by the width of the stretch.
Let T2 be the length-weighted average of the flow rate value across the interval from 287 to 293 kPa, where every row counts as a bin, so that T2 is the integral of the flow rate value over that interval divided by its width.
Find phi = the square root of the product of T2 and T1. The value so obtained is 0.98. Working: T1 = 1.16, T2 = 0.83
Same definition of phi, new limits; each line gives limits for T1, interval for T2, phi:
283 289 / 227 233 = 0.88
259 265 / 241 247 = 0.97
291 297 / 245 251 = 1.04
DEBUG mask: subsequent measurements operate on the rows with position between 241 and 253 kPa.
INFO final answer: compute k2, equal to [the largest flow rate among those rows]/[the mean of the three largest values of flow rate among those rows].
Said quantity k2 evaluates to 1.01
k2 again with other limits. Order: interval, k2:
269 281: 1.09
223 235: 1.00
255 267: 1.09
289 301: 1.01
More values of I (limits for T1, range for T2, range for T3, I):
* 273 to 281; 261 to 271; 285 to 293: 0.085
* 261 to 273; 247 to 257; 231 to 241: 0.046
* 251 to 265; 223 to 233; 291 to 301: 0.007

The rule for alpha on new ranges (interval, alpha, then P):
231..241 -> -0.15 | 1.2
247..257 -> -0.08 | 1.1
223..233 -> -0.13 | 1.1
